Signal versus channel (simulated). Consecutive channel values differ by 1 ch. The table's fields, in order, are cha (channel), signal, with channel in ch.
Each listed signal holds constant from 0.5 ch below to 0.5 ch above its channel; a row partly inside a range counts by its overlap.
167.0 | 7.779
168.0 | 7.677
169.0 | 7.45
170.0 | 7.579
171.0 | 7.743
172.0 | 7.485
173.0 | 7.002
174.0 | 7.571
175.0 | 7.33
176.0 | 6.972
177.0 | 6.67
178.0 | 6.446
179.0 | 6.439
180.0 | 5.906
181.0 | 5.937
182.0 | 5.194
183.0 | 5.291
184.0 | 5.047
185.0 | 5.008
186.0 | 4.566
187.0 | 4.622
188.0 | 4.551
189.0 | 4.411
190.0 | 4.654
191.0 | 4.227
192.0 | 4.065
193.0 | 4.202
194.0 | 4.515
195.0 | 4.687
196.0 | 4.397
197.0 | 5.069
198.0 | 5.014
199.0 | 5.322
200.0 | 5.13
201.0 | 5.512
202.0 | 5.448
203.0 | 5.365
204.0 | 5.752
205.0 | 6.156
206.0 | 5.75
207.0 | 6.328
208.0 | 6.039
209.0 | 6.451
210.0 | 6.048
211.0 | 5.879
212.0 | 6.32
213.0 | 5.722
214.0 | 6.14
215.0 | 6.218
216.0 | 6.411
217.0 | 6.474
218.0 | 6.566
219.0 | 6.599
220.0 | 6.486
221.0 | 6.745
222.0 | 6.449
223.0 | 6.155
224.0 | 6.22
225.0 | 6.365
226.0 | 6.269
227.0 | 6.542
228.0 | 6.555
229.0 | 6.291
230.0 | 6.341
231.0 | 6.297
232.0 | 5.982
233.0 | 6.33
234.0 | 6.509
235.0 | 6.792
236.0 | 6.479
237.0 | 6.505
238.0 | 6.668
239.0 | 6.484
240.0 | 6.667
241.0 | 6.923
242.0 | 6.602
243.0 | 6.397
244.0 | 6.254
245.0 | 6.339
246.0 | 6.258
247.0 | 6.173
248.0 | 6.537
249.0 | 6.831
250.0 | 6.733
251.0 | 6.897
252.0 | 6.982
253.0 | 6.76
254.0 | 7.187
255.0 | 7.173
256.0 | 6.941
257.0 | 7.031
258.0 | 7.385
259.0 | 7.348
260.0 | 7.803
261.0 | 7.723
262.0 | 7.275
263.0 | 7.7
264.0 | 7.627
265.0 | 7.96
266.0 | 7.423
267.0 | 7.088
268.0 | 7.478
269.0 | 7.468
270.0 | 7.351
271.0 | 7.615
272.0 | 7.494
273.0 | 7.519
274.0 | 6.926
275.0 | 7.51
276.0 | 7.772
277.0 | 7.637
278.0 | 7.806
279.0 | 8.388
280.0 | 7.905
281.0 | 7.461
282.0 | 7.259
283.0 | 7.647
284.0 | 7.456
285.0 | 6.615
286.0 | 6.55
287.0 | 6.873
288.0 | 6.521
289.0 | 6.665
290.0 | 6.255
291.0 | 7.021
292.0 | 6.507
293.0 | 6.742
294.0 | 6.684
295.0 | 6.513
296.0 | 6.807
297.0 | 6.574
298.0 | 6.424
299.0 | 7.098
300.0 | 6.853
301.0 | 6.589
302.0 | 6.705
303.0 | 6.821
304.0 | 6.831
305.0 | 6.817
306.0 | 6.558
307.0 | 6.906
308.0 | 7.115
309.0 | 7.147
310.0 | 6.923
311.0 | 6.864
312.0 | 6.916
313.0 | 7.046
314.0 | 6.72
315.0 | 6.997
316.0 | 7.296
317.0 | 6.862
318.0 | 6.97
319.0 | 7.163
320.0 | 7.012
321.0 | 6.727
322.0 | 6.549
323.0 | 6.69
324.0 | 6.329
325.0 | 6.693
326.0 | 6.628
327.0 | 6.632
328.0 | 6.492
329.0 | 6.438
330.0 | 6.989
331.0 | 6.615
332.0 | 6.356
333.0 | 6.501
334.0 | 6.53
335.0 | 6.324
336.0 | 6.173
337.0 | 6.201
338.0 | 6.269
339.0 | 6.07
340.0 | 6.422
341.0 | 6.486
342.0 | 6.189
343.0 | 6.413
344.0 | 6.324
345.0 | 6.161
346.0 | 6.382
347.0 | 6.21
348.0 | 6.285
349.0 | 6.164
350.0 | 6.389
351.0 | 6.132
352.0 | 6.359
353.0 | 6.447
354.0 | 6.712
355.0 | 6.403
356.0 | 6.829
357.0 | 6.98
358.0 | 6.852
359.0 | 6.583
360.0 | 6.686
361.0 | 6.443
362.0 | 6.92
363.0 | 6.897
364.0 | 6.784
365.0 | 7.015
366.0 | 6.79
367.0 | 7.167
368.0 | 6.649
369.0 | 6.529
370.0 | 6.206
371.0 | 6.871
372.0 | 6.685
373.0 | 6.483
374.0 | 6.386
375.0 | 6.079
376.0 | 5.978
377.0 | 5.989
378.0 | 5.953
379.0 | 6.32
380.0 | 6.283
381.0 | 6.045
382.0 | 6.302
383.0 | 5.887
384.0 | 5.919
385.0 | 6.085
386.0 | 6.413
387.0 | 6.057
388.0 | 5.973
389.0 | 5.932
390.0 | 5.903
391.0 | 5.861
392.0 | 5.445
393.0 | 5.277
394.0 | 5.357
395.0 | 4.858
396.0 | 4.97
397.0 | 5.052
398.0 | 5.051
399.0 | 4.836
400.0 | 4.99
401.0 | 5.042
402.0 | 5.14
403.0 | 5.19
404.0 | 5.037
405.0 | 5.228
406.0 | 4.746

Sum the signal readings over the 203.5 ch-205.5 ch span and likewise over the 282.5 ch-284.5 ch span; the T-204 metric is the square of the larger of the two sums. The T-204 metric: 228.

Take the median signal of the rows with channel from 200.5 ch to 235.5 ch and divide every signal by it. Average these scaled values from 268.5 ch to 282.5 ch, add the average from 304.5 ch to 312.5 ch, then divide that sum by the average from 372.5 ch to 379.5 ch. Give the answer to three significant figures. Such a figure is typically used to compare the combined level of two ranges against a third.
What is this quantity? 2.35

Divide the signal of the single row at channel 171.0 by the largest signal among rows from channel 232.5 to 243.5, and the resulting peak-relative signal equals 1.12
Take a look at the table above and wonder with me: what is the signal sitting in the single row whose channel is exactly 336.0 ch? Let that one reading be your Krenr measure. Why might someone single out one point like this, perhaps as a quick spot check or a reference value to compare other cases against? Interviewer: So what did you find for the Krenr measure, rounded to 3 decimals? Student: 6.173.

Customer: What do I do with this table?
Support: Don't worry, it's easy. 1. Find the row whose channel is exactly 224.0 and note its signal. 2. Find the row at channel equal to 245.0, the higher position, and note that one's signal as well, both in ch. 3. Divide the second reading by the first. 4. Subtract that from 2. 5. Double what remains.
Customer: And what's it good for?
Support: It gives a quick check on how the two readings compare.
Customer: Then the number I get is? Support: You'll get 2.0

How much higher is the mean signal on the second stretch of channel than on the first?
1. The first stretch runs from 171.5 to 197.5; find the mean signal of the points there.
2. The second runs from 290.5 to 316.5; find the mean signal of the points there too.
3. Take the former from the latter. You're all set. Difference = 1.4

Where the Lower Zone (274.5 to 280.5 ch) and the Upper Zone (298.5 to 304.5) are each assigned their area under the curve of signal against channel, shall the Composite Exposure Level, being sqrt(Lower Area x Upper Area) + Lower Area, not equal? 91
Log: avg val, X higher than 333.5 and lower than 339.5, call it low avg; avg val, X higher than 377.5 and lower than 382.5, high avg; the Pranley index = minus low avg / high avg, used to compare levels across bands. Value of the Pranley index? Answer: -1.01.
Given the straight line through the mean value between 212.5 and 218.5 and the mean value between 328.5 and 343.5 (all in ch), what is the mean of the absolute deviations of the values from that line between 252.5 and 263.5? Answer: 1.00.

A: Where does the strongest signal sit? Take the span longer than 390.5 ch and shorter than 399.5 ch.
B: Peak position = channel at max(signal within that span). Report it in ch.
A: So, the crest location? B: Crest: 391.0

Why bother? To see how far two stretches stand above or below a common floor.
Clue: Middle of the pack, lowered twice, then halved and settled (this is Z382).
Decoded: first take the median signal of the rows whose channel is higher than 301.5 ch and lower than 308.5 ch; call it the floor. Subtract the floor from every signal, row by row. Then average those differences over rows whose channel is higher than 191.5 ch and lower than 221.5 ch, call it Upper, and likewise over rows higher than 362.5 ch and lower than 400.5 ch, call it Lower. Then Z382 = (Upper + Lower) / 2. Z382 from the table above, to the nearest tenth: -1.0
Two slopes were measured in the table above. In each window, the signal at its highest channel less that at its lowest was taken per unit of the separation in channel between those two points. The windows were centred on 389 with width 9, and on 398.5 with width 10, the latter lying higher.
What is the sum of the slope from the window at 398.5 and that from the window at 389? -0.12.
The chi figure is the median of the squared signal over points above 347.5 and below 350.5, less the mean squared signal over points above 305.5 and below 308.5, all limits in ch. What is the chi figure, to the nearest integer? -8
